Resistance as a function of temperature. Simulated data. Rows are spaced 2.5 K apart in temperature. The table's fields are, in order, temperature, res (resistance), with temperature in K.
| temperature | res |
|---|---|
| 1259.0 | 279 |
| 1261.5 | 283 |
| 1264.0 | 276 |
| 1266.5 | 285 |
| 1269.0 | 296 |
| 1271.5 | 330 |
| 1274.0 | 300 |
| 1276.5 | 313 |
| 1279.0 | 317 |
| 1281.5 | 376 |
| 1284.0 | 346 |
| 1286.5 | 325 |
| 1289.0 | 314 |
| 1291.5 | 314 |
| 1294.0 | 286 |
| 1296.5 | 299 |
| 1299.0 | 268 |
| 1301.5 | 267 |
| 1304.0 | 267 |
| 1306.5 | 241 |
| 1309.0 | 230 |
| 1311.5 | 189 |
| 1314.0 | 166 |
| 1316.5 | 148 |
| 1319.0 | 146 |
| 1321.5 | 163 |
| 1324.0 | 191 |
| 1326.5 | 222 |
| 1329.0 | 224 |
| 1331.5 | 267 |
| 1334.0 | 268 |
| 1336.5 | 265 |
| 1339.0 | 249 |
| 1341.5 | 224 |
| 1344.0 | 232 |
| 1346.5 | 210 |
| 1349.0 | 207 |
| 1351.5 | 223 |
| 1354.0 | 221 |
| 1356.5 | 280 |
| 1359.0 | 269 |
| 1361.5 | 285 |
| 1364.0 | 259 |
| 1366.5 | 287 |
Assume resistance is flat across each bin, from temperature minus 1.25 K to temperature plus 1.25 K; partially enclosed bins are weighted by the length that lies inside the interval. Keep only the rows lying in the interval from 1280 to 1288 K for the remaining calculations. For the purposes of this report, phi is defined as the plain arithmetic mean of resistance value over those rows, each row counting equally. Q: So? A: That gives 349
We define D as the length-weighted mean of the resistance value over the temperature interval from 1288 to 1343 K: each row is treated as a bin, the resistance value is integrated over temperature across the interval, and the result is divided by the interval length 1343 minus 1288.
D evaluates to 236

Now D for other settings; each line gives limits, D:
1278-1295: 326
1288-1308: 281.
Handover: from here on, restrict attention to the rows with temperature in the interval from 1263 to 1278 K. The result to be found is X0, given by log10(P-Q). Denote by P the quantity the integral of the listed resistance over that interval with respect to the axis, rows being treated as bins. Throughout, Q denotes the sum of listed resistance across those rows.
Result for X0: 3.43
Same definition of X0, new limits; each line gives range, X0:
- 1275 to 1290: 3.47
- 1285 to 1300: 3.44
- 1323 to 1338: 3.34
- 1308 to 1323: 3.19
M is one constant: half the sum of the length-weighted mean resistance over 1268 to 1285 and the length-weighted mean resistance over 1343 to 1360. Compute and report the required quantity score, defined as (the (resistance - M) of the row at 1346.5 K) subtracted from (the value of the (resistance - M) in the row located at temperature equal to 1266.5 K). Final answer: 75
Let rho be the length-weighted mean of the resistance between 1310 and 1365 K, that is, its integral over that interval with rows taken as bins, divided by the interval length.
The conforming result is 223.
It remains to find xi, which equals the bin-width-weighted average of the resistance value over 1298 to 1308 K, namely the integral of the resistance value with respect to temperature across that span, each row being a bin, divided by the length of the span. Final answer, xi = 260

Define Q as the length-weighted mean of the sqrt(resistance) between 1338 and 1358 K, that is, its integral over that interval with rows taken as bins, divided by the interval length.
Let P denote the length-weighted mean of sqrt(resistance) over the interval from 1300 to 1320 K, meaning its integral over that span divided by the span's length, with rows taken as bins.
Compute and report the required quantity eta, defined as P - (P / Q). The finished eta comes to 13.4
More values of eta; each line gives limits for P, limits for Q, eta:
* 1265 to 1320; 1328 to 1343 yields 15.4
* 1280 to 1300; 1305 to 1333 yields 16.5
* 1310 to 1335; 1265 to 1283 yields 13.2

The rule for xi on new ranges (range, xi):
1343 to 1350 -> 216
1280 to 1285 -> 360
